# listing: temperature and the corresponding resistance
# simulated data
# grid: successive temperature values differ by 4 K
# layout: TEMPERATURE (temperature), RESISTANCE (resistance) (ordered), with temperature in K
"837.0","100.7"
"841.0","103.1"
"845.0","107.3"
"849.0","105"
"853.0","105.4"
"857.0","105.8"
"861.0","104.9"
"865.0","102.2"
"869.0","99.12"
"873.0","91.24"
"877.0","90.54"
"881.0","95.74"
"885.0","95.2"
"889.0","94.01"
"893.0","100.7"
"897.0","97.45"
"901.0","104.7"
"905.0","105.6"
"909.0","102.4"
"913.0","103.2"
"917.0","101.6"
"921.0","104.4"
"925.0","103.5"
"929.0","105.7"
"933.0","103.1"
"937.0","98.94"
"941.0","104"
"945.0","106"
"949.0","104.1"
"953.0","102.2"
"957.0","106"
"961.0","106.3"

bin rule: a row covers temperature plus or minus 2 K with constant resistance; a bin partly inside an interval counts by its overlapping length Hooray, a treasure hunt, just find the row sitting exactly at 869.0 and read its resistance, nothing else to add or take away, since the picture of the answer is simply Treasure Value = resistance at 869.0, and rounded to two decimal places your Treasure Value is 99.12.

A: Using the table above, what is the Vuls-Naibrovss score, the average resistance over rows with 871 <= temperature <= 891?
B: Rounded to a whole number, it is 93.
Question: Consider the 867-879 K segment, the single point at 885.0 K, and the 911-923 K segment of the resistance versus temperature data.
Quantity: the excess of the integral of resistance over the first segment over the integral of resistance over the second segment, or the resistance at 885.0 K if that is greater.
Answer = 95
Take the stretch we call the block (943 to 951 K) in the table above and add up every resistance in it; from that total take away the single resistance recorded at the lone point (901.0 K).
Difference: 105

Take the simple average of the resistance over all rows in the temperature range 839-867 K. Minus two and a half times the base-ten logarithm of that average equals -5.05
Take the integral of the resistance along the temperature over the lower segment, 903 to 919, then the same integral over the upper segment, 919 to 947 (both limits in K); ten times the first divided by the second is 5.7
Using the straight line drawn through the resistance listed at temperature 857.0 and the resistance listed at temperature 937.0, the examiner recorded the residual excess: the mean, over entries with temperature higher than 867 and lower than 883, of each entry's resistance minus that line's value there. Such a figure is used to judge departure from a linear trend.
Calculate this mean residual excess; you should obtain -10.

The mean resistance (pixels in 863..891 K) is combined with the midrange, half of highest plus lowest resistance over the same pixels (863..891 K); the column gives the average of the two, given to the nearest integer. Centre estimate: 96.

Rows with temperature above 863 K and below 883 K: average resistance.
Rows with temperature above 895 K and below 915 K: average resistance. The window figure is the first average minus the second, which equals -6.9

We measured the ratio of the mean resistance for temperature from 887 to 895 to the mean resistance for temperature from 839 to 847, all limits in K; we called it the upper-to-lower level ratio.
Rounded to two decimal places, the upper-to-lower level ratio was 0.93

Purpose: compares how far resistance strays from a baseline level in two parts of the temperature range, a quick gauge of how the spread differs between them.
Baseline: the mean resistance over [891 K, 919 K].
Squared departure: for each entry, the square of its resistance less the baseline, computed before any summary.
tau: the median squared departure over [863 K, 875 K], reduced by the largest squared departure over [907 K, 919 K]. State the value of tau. 9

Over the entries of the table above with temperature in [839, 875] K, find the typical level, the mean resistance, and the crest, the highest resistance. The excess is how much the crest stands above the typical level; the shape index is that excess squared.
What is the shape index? 21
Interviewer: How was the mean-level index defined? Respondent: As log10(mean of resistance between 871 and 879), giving 1.96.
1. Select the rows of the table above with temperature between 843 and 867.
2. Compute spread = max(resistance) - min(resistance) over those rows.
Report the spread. 5.1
